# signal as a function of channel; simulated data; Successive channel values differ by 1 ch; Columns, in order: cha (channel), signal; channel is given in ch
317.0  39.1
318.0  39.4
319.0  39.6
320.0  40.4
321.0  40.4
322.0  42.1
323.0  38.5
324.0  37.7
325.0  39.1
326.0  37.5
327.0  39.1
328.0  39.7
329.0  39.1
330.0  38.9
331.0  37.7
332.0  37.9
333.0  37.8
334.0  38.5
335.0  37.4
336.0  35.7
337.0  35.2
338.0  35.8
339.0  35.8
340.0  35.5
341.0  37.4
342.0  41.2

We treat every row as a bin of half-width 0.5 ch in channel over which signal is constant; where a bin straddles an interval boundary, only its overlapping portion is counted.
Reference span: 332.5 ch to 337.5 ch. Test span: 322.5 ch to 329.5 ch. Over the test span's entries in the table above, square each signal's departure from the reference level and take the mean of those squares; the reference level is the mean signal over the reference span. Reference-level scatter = 3.6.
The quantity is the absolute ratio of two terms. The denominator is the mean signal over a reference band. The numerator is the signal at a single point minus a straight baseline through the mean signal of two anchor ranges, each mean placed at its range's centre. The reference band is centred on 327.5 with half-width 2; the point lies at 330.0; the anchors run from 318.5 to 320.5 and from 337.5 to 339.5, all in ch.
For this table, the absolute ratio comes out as 0.031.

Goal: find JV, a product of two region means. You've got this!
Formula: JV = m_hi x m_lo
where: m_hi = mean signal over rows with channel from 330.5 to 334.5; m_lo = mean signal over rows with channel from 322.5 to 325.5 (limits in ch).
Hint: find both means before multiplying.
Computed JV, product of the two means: 1460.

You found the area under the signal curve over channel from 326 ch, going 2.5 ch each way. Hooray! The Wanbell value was 193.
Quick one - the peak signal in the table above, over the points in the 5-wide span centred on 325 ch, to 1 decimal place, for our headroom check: 39.1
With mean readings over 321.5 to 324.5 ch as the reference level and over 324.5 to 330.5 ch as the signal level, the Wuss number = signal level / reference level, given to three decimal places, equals 0.986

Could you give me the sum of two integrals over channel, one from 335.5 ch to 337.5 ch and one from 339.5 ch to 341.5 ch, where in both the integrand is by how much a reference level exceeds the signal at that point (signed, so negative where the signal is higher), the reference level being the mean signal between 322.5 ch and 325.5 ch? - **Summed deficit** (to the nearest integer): 10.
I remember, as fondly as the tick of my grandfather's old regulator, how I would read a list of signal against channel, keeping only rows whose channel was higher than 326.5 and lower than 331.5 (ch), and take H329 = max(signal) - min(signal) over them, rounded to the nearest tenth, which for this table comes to 2.0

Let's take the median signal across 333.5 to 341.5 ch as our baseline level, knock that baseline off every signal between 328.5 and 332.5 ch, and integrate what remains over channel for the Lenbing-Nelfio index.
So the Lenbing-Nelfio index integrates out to 10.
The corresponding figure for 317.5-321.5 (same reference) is 17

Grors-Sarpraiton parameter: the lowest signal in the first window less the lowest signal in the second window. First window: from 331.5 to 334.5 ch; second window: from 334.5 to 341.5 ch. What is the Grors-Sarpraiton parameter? 2.6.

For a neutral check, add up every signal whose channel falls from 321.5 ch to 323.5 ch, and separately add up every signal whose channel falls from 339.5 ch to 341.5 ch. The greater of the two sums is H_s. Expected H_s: 80.6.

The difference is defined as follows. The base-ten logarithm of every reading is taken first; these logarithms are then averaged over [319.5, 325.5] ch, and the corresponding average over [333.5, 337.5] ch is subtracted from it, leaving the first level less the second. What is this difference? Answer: 0.034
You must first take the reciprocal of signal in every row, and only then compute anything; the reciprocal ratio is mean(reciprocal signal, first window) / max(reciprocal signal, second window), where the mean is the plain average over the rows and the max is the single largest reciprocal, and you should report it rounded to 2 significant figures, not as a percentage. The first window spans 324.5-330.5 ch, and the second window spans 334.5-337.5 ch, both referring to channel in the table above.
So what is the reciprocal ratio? 0.91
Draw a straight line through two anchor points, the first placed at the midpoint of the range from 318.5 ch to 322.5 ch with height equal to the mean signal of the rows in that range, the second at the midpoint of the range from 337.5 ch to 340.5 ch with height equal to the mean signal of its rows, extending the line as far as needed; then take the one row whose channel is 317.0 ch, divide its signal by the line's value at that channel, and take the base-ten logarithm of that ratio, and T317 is -0.026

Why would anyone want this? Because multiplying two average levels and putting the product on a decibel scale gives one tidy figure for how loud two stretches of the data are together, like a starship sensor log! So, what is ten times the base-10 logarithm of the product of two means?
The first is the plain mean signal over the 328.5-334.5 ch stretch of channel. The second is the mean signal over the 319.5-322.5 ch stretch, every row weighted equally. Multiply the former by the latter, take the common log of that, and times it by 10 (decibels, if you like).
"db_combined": 32.0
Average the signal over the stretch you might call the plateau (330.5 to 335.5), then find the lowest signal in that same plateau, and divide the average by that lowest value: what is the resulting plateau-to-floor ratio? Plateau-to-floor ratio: 1.012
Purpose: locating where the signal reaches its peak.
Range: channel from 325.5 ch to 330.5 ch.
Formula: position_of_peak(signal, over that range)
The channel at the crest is 328.0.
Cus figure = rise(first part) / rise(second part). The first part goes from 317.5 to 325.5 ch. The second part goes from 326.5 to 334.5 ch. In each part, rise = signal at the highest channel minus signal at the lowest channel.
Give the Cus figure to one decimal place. 0.5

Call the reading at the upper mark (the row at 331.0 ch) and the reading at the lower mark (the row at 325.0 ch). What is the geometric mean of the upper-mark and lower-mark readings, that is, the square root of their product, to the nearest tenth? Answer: 38.4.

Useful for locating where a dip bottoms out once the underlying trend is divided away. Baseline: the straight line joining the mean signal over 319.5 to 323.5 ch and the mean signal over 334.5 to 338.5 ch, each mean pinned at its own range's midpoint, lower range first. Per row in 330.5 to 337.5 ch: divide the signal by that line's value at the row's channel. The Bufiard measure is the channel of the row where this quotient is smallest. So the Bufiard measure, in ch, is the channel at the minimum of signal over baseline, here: 337.0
